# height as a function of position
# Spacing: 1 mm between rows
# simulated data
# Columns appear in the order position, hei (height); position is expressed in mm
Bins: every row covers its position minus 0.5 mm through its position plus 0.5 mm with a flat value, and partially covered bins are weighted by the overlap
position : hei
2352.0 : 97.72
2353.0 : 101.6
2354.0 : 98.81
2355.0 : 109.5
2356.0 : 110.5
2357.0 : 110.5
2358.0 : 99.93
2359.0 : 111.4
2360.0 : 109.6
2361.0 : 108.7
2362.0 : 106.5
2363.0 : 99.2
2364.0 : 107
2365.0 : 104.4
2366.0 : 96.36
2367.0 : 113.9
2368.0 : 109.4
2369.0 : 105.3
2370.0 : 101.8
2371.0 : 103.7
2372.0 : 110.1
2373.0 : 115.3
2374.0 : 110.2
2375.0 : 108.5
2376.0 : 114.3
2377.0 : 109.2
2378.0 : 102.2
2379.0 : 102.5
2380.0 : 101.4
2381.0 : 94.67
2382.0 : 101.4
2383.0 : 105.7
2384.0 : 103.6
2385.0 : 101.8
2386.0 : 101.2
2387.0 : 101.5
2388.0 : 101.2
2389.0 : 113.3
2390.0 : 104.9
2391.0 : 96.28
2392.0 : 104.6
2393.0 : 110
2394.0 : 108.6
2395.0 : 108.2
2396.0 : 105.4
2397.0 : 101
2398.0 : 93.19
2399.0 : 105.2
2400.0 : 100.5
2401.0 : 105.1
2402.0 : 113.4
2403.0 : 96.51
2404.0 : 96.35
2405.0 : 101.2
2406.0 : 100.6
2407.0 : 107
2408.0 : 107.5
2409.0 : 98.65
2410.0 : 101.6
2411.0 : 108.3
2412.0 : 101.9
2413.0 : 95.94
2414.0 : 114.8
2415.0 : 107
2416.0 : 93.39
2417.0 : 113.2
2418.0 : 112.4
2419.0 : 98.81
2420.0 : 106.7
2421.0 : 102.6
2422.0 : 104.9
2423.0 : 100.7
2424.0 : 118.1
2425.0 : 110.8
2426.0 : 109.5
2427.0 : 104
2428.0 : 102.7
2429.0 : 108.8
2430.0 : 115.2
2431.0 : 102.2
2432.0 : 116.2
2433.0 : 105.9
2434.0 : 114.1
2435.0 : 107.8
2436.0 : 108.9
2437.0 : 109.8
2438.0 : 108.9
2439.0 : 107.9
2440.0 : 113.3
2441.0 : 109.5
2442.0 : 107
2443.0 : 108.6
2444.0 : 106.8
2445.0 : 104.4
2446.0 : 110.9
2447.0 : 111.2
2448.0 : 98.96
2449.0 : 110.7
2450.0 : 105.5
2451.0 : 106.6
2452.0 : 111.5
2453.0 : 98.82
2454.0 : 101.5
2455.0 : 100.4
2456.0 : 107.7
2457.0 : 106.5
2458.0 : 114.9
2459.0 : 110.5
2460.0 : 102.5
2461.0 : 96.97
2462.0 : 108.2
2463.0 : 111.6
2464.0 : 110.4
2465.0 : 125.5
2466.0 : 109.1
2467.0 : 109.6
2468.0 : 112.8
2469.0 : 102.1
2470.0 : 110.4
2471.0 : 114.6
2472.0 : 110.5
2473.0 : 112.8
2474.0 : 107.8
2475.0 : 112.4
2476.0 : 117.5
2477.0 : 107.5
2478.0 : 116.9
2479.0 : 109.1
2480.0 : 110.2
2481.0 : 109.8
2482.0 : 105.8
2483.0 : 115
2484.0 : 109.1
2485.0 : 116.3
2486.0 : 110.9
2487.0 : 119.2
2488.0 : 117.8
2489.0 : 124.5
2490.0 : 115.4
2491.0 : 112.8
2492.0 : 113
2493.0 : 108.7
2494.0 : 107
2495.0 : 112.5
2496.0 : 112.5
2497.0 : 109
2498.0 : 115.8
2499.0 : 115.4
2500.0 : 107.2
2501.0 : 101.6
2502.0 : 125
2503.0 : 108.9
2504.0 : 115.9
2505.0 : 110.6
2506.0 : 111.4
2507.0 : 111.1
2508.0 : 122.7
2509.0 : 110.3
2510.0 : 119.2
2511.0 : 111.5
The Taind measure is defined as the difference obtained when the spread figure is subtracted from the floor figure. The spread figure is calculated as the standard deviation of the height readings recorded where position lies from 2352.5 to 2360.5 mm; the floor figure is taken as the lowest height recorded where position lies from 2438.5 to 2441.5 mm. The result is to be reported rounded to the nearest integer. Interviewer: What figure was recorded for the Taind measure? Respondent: 103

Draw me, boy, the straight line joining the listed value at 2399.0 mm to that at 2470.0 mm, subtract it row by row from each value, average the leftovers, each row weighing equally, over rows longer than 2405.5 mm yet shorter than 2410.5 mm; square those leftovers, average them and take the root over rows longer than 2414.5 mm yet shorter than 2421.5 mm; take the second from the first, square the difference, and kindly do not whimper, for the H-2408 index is 93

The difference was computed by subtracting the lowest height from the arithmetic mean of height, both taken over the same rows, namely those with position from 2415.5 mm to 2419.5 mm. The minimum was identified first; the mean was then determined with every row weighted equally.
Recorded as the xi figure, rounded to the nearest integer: 11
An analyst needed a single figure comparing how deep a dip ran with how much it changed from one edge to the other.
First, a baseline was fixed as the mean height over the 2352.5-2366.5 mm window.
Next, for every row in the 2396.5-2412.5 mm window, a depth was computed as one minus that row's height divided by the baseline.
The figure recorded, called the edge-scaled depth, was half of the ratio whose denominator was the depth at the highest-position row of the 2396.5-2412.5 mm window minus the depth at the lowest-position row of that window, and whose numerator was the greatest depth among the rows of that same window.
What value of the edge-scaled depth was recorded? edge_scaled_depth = -6.7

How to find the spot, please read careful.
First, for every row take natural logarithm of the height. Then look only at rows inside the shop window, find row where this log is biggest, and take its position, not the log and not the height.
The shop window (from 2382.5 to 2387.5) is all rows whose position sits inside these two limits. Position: 2383.0 mm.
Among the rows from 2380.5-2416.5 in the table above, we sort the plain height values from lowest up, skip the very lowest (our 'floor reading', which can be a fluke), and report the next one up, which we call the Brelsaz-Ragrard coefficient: 93.39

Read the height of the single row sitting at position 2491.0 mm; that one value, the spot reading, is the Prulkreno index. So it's 112.8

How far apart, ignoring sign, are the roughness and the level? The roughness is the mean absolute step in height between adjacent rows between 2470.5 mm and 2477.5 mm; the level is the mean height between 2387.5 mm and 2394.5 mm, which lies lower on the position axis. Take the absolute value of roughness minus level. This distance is 100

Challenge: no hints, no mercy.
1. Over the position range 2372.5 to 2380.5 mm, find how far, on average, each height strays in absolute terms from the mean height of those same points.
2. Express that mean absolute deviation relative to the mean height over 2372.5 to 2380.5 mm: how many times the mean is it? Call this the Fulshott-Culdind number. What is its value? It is 0.041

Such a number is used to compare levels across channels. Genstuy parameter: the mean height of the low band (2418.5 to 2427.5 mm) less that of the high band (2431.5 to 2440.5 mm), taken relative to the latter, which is -0.04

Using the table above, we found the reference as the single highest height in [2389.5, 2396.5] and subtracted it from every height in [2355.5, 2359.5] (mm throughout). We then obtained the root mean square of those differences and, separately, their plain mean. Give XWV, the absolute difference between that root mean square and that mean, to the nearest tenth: 7.0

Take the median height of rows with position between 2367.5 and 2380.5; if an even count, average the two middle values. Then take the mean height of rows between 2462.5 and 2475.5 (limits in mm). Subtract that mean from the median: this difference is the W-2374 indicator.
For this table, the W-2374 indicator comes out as -3.0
